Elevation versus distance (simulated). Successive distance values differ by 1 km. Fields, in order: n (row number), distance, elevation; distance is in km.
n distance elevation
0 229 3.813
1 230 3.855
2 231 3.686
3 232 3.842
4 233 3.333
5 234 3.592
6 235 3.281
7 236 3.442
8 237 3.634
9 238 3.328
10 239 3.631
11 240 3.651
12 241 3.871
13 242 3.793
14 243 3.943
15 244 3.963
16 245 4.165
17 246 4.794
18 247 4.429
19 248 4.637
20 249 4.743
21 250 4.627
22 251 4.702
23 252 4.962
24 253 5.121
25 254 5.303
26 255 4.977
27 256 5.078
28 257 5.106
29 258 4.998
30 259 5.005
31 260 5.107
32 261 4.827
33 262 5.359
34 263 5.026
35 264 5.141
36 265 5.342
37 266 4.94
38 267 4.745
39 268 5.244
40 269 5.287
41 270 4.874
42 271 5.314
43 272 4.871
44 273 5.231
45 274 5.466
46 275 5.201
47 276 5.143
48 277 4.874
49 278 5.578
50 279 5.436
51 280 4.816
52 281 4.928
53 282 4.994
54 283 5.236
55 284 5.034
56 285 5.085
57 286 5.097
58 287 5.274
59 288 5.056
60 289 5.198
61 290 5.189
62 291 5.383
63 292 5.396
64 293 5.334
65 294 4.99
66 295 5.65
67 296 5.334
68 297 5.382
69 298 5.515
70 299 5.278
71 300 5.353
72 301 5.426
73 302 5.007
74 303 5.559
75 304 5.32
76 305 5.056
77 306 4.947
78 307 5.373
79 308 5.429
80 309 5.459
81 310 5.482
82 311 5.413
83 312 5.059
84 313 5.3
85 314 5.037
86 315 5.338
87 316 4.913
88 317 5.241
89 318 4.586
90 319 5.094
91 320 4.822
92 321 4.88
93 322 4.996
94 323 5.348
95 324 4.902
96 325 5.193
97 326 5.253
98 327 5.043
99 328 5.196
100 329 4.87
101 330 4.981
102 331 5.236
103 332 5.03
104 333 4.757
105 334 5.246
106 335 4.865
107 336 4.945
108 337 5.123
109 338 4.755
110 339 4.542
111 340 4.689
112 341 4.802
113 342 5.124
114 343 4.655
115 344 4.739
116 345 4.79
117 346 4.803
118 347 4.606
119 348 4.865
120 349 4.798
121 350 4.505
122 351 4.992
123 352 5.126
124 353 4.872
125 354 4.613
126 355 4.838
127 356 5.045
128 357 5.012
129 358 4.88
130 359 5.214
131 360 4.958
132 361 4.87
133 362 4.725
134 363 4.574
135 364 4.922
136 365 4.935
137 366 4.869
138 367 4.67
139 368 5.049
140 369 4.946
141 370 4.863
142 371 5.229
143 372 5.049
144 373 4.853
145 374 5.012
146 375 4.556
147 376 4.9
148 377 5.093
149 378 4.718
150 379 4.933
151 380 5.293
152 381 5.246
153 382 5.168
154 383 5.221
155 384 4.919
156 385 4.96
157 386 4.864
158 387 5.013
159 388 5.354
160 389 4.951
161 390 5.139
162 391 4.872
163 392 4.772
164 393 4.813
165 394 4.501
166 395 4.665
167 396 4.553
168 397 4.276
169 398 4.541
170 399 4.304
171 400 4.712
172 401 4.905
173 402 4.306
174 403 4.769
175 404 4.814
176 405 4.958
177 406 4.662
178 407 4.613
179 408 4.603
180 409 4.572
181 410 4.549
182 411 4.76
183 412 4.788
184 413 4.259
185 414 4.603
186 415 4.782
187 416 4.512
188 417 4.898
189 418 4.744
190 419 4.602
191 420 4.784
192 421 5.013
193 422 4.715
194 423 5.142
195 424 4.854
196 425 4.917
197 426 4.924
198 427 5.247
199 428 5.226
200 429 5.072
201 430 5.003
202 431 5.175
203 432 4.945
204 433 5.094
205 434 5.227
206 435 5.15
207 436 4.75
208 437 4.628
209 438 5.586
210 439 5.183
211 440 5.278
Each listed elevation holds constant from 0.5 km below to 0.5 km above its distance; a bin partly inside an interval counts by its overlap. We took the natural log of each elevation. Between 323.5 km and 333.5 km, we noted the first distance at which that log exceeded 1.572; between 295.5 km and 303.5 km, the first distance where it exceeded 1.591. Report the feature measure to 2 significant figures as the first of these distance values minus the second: 28 km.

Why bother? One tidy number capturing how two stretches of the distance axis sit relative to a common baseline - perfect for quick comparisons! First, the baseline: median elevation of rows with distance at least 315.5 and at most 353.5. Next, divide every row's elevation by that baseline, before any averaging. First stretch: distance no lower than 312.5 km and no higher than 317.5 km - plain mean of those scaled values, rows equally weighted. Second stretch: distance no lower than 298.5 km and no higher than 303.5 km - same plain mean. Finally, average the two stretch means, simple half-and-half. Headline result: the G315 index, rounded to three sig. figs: 1.07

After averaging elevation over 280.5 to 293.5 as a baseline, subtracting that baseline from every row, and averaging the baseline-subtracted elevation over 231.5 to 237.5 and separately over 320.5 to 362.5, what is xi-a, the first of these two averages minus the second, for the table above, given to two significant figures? -1.4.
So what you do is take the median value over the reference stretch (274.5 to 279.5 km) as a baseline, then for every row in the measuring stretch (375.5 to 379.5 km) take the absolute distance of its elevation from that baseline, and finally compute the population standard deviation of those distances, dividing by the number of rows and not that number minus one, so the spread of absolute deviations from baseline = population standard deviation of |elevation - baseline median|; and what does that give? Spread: 0.13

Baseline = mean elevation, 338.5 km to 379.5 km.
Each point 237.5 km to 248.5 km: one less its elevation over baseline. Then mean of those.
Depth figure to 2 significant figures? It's 0.17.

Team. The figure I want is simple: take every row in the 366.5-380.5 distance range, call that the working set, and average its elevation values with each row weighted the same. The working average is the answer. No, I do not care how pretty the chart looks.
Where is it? 4.94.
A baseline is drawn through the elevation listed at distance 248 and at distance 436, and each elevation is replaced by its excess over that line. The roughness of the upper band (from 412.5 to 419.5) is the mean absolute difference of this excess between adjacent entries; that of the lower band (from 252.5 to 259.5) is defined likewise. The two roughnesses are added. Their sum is 0.37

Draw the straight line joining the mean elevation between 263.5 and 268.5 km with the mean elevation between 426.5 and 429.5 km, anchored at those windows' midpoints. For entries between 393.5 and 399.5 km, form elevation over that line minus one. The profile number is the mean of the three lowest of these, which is -0.155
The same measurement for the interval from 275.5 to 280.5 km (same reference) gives -0.029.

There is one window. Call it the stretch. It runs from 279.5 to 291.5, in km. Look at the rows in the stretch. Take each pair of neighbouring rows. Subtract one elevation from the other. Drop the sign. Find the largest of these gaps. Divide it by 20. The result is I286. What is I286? 0.012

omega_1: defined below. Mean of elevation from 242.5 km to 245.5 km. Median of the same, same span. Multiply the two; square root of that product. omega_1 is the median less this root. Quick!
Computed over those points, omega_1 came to -0.030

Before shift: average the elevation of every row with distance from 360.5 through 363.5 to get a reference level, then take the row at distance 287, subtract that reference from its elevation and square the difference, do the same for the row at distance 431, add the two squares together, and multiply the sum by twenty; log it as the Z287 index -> 10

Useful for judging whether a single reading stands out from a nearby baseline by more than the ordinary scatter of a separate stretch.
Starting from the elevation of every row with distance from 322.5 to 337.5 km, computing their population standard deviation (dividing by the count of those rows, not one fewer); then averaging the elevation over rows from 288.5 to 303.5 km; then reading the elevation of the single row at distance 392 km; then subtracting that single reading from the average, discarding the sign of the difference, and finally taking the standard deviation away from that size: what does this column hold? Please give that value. 0.4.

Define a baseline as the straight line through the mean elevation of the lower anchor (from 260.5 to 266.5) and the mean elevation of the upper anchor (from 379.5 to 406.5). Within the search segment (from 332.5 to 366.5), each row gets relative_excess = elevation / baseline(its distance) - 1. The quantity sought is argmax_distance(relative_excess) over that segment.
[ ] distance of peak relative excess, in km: 359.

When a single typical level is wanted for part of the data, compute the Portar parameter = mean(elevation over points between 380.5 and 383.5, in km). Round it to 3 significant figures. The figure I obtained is 5.21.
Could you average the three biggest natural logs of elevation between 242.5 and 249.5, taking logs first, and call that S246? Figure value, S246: 1.553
